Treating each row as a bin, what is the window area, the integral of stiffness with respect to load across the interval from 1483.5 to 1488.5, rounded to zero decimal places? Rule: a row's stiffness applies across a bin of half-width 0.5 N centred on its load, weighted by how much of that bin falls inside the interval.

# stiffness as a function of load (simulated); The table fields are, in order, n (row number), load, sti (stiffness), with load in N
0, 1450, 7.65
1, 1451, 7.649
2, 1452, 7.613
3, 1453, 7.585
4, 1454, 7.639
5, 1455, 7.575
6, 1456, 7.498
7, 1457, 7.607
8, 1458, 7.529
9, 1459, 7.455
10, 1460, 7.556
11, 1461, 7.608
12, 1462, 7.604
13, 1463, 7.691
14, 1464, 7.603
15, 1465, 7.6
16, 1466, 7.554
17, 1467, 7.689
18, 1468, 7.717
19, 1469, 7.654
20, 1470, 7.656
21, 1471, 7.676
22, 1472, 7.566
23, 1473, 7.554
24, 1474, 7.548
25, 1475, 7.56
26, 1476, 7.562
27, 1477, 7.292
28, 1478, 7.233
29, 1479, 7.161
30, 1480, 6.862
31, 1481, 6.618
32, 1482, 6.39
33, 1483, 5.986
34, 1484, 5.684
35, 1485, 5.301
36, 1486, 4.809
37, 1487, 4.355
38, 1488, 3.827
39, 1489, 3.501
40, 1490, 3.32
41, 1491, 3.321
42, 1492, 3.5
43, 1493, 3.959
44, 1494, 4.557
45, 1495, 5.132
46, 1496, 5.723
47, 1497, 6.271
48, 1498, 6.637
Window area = 24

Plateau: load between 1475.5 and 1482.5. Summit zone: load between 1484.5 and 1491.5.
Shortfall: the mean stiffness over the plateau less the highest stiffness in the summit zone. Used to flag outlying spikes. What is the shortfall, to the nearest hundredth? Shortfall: 1.72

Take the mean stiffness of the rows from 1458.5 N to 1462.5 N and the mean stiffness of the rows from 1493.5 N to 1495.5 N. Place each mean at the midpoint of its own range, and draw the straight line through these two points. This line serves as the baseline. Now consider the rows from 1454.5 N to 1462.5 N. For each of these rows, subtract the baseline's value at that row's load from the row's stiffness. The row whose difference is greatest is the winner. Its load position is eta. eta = 1462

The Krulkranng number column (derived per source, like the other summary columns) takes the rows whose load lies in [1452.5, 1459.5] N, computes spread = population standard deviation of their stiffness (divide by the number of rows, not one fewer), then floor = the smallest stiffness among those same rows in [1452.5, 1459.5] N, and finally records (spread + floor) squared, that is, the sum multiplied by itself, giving 56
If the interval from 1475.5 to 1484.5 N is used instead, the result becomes 39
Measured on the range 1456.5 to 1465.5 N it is 56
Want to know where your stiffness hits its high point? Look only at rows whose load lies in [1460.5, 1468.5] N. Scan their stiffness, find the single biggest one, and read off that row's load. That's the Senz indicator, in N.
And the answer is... 1468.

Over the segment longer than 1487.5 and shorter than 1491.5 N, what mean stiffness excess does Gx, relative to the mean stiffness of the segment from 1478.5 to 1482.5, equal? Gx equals -3.3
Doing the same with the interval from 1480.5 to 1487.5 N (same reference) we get -1.2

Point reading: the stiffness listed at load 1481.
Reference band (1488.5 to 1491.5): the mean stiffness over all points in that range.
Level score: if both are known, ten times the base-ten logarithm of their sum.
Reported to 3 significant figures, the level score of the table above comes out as 10.0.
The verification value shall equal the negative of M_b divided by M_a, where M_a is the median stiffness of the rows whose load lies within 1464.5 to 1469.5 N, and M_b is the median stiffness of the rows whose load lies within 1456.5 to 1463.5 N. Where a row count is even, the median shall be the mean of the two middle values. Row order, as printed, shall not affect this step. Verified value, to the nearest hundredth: -0.99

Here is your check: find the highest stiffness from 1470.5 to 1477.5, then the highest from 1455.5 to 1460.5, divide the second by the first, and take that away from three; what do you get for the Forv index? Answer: 2.0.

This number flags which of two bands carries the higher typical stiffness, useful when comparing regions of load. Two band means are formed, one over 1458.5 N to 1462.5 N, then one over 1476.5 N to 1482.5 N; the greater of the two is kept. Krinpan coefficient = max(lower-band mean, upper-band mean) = 7.56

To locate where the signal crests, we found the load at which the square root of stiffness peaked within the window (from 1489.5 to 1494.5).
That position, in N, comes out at 1494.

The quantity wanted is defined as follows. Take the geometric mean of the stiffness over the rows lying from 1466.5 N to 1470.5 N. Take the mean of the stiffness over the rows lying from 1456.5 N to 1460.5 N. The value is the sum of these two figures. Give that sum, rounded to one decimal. 15.2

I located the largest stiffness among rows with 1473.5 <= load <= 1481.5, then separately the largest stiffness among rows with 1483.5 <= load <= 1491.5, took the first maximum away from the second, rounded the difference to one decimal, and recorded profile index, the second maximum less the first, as -1.9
